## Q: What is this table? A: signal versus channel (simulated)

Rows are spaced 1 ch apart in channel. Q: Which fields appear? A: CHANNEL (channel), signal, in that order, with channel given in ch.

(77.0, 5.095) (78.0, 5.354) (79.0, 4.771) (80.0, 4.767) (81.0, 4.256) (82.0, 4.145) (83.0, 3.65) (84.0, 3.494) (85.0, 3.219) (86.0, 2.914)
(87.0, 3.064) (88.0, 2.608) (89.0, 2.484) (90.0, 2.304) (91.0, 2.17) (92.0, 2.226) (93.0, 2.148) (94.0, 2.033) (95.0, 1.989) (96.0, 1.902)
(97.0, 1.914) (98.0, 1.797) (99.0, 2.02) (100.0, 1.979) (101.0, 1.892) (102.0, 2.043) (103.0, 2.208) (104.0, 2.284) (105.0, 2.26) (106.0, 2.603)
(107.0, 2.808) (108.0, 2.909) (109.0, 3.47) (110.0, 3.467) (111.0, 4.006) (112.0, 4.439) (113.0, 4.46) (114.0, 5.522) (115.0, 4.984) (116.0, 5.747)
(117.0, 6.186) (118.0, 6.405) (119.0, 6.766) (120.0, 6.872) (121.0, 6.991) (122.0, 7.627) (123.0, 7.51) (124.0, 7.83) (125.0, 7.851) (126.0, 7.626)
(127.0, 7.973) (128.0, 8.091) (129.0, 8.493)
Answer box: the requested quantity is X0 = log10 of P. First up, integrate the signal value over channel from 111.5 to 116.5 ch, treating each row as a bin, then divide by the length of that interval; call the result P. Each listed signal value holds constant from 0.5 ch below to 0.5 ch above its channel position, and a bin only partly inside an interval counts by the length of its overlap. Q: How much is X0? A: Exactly 0.7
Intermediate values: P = 5.0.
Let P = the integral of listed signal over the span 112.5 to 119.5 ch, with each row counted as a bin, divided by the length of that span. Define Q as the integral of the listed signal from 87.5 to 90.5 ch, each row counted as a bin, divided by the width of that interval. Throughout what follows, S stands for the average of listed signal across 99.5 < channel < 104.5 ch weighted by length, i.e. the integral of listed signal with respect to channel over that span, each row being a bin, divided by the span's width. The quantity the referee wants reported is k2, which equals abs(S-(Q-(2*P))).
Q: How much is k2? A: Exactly 11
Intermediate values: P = 5.7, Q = 2.5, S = 2.1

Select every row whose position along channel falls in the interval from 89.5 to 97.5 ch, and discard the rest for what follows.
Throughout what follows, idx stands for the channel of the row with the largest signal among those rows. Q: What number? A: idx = 90.0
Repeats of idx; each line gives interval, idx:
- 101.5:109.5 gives 109.0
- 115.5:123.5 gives 122.0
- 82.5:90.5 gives 83.0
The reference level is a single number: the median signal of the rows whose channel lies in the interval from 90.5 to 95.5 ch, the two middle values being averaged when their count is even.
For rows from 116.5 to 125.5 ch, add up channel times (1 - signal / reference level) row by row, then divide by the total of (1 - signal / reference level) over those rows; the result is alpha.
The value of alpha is 121.3 ch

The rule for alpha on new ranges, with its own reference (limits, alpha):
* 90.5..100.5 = 97.6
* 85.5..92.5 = 87.5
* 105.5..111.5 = 109.2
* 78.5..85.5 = 81.4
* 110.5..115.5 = 113.2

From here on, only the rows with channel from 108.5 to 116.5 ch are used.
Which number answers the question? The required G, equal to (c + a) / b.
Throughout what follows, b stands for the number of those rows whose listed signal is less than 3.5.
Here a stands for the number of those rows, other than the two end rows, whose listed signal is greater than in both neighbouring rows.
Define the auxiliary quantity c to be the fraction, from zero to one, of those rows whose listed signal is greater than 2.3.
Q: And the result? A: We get 1.000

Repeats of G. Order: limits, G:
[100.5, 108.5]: 0.172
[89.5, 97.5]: 0.141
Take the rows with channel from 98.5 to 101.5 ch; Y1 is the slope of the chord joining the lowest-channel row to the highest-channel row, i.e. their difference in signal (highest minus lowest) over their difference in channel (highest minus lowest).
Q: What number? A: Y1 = -0.06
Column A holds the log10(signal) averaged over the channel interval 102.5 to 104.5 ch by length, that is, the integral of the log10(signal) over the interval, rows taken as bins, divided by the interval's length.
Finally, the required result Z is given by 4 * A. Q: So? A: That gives 1.4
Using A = 0.4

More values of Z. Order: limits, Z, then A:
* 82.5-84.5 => 2.2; 0.6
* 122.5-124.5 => 3.5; 0.9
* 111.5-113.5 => 2.6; 0.6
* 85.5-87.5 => 1.9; 0.5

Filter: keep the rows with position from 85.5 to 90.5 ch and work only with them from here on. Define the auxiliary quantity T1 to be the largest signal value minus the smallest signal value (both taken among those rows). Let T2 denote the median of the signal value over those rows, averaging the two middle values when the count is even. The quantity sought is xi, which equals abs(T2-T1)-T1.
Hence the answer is 1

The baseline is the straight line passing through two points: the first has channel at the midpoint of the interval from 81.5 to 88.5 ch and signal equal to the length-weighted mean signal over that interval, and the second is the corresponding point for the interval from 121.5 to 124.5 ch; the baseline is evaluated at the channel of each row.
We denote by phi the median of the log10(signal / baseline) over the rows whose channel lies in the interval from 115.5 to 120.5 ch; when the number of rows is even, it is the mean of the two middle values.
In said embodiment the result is -0.04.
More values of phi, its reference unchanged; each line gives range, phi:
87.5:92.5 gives -0.23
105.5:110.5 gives -0.31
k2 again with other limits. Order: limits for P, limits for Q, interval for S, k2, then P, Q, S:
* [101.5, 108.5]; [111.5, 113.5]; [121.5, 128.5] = 8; 2.4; 4.4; 7.8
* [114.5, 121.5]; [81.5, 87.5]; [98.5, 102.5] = 11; 6.3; 3.4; 2.0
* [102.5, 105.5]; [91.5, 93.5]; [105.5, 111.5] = 6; 2.3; 2.2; 3.2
